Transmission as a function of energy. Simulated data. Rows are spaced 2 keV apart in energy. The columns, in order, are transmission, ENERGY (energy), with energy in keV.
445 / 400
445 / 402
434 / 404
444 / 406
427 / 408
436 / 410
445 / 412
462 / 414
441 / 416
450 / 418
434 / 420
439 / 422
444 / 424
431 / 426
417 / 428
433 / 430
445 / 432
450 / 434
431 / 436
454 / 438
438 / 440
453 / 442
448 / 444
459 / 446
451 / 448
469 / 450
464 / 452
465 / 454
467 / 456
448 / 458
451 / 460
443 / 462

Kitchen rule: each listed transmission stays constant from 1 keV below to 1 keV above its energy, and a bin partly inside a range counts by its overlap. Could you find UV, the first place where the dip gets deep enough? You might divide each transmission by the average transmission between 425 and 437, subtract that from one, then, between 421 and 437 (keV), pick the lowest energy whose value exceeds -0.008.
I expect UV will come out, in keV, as 426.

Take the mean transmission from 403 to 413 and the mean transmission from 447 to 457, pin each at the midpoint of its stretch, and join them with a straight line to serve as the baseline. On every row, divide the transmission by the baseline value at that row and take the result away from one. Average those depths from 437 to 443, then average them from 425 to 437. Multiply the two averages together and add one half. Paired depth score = 0.501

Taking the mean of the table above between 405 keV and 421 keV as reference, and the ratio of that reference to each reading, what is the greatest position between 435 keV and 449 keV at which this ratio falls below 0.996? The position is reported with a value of 448 keV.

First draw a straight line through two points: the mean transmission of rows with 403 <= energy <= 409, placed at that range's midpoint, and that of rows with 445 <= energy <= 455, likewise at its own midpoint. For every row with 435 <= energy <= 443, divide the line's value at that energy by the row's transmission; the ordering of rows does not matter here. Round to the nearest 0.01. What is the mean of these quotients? 1.03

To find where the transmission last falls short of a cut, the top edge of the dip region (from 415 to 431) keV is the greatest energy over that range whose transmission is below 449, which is 430 keV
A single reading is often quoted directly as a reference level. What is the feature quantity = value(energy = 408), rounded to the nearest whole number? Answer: 427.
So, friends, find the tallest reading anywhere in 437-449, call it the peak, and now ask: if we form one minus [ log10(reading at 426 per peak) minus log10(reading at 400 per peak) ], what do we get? 1.01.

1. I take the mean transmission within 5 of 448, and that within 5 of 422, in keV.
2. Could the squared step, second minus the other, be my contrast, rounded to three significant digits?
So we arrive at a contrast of 346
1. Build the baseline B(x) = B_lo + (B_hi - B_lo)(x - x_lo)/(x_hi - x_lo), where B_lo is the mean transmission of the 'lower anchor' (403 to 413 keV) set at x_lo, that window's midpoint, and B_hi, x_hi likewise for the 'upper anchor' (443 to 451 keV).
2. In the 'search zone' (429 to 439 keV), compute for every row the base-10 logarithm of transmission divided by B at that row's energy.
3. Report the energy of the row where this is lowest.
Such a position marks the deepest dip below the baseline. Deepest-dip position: 436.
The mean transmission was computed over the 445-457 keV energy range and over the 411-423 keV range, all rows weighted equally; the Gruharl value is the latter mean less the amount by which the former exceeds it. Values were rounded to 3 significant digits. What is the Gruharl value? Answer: 428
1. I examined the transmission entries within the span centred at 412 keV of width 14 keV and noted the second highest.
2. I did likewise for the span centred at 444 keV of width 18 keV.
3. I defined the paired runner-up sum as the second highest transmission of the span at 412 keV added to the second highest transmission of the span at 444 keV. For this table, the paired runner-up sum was 914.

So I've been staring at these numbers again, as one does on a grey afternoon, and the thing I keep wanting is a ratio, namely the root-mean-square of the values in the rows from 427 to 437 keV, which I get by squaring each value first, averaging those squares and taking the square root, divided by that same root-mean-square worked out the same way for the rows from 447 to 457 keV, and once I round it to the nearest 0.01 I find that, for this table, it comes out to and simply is 0.94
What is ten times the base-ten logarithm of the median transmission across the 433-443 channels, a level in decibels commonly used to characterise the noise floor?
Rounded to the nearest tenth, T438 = 26.5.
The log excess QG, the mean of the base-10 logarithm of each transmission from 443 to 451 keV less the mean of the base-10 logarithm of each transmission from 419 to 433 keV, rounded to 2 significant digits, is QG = 0.021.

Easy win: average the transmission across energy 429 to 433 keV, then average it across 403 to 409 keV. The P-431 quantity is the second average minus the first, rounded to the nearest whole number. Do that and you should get -4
